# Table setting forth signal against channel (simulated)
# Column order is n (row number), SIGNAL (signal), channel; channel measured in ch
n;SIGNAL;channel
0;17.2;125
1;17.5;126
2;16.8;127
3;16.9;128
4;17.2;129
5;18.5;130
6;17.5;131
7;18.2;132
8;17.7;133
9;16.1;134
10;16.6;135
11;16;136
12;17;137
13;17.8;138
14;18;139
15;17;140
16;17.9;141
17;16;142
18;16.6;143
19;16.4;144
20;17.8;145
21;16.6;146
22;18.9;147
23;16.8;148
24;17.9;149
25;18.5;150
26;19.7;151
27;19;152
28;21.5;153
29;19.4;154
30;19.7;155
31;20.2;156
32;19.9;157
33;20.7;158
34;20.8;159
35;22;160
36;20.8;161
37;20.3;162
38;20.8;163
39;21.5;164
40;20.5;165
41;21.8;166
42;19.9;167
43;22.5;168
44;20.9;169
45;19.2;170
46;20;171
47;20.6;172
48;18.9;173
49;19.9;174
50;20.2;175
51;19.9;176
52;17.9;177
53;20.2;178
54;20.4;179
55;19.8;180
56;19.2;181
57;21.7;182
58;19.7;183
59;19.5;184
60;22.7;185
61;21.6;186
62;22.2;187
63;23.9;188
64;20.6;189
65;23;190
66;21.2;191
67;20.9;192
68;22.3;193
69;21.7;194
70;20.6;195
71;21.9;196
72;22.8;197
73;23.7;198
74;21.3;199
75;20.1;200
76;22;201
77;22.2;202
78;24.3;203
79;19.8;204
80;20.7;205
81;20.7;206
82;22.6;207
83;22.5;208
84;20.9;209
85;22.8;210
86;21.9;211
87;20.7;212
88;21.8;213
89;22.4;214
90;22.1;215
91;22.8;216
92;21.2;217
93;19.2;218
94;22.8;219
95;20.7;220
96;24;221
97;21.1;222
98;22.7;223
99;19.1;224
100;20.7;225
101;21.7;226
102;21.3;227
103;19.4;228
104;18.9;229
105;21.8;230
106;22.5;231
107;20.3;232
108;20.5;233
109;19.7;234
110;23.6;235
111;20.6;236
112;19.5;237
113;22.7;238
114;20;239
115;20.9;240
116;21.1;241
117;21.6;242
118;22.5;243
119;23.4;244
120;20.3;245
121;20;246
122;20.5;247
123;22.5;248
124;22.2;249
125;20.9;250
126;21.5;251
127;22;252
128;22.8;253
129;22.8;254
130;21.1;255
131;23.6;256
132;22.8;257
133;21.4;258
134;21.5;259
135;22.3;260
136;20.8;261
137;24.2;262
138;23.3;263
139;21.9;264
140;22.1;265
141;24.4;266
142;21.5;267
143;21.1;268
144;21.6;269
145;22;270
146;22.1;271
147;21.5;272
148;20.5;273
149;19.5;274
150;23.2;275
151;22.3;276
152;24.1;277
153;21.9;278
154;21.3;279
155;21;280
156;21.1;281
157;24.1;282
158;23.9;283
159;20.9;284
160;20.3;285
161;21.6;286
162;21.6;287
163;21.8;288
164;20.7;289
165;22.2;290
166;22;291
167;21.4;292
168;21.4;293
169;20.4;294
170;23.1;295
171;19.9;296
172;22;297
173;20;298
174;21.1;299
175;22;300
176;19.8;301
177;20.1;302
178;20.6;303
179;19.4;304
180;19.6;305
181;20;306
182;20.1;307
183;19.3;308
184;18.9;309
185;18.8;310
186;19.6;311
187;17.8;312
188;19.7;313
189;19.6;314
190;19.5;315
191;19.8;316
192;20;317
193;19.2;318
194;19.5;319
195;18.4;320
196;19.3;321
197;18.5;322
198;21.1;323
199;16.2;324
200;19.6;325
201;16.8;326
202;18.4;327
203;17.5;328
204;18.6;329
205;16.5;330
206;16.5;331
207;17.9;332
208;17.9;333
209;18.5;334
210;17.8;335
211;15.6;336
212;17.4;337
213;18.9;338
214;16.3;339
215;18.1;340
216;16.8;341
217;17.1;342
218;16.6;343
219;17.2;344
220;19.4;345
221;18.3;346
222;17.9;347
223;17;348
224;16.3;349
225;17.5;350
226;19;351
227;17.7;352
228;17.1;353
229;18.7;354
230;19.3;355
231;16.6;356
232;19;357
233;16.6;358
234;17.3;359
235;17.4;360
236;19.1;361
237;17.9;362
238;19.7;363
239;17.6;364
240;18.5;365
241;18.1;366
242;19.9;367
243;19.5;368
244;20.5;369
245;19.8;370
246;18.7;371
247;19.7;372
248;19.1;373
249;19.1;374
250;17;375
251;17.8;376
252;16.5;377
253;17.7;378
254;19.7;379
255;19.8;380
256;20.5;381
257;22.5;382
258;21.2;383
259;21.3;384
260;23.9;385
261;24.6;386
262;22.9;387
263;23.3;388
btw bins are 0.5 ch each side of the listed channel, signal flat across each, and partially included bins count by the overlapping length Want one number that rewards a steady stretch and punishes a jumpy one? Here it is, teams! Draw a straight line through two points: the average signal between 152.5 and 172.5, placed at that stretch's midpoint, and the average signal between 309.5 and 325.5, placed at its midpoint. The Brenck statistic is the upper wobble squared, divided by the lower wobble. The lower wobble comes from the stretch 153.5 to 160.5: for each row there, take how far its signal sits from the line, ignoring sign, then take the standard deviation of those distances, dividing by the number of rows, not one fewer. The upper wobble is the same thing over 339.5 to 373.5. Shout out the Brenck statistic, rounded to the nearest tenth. 1.0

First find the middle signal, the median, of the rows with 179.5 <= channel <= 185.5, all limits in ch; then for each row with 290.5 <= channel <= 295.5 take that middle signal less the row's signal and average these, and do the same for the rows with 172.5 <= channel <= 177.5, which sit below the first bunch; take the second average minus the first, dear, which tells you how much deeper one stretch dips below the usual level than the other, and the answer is 2.3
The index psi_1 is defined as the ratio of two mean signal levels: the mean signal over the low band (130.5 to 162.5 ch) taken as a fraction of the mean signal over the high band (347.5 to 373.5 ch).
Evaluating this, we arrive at 1.00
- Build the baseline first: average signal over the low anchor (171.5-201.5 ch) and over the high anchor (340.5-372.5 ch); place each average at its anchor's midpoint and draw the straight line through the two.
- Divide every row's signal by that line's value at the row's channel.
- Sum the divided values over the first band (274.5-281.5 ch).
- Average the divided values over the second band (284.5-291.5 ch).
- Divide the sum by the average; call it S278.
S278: 7.2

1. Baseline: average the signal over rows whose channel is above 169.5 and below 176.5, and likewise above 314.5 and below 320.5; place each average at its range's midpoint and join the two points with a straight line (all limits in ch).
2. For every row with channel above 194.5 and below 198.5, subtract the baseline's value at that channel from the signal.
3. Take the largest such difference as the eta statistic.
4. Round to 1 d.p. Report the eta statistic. 4.0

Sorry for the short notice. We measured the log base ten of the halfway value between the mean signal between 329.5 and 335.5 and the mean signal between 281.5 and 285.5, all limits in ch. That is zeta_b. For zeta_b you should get 1.299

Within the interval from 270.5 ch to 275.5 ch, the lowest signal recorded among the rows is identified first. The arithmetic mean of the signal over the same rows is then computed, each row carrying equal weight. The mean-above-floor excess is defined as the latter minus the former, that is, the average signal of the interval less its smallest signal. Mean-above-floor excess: 1.9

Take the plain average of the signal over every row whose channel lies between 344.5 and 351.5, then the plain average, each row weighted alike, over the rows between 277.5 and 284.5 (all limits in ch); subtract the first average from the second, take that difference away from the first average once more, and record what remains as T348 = 14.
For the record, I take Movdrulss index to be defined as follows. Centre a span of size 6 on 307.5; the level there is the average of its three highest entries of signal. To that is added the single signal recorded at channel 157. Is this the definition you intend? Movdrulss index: 40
